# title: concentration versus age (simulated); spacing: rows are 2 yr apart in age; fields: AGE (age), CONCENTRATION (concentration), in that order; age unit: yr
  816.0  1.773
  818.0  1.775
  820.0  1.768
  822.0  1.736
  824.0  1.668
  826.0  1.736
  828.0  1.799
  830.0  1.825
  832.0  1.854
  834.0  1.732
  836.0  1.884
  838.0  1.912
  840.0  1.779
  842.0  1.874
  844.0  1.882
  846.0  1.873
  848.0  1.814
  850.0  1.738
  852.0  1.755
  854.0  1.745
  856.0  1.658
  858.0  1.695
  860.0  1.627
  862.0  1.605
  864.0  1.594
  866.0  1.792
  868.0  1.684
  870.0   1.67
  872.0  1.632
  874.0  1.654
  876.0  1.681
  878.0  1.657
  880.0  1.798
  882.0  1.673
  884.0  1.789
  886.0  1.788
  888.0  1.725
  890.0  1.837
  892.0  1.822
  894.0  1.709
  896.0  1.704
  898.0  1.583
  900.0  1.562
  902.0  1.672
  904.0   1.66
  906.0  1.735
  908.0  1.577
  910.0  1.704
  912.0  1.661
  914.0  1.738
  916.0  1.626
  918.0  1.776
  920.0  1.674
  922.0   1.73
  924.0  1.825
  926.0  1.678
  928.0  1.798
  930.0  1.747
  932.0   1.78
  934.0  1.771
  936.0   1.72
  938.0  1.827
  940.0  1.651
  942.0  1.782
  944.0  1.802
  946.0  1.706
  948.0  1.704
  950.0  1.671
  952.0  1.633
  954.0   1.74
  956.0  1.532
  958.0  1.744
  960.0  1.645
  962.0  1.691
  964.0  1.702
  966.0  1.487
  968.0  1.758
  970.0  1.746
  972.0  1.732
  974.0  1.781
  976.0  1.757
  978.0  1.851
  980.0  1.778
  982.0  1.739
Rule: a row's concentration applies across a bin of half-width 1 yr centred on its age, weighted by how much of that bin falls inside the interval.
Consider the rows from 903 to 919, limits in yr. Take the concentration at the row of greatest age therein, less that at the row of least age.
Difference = 0.12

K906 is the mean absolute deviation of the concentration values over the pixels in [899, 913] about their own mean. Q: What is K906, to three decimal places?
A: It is 0.048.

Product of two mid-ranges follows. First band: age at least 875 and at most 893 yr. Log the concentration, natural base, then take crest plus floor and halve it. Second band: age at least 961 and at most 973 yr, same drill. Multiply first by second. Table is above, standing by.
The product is 0.267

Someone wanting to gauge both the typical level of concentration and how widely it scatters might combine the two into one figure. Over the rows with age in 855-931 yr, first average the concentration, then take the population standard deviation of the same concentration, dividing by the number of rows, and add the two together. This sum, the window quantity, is 1.77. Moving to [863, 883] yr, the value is 1.74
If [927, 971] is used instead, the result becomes 1.79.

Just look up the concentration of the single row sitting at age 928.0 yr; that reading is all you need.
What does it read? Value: 1.798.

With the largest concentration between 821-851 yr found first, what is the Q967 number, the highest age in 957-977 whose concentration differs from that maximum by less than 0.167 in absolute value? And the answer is 976.0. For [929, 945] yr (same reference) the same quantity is 944.0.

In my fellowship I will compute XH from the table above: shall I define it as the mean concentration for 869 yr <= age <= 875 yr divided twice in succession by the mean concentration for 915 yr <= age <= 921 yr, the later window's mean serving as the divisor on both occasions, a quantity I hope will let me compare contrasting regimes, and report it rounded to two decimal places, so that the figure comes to 0.58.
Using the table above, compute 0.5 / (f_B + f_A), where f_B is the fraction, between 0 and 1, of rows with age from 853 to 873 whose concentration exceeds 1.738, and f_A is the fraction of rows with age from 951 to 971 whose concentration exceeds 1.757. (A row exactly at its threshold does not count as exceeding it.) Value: 1.67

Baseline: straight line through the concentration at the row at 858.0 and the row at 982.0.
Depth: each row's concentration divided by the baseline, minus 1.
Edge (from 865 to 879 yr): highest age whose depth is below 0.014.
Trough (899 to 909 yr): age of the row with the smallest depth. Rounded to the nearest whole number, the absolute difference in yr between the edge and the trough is 22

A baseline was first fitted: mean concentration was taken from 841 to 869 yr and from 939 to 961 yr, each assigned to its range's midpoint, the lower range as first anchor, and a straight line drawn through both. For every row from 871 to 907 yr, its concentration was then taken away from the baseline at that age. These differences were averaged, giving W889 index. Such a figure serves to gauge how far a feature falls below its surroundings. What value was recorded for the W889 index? 0.02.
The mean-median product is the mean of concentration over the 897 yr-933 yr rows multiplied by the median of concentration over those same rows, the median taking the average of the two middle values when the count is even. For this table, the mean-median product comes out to 2.87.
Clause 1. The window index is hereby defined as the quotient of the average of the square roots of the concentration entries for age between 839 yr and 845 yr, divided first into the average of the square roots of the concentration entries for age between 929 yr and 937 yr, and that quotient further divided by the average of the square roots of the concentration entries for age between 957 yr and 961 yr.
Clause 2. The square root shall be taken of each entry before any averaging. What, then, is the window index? 0.749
